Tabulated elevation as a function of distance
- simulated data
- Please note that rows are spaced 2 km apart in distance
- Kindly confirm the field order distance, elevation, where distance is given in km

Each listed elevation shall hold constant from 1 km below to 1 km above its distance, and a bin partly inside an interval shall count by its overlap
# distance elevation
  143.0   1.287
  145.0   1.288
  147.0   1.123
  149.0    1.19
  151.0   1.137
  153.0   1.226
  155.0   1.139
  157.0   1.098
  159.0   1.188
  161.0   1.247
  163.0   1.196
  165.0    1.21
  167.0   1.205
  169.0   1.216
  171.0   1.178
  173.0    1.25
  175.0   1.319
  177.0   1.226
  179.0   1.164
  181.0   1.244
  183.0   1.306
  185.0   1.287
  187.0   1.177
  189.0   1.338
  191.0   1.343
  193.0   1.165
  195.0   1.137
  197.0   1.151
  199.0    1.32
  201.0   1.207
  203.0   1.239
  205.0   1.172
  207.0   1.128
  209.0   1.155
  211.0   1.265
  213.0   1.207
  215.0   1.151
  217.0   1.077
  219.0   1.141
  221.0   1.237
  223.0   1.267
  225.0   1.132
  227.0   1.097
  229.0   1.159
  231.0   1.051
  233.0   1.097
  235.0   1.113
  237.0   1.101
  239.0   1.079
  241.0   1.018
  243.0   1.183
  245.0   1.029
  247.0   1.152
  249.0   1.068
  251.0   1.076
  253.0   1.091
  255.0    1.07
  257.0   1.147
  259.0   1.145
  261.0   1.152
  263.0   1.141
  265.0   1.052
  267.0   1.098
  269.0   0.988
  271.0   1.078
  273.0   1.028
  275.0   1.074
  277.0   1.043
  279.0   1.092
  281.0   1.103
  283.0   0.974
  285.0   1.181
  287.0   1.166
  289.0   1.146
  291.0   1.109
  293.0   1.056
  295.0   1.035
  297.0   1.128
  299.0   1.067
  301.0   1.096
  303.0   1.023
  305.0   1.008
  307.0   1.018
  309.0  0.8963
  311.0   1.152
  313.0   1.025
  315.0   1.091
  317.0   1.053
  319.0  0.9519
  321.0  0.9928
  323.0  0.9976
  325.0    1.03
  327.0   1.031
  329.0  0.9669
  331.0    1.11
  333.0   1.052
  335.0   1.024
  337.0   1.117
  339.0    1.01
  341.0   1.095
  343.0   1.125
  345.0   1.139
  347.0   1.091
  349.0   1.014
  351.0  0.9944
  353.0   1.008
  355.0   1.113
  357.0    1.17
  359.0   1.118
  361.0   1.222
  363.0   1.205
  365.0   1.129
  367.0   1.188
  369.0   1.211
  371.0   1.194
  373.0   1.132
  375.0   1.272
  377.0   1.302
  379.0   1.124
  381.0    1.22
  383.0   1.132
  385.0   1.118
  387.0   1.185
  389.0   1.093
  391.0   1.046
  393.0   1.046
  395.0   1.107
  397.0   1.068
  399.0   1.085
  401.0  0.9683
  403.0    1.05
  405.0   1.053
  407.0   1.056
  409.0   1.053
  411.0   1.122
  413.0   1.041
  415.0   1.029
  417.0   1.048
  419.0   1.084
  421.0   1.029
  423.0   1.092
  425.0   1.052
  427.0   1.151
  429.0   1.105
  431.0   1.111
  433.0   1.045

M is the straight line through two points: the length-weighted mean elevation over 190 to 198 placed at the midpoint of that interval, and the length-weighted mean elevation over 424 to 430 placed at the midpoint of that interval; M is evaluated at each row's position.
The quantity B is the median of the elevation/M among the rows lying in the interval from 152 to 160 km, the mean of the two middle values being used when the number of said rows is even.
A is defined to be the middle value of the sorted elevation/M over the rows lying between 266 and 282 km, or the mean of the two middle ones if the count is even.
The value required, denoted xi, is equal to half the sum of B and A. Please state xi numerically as 0.940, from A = 0.92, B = 0.958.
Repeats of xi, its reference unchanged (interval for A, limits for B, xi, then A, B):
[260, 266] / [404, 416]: 0.961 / 0.97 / 0.948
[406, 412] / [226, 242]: 0.938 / 0.95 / 0.926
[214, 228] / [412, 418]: 0.950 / 0.96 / 0.939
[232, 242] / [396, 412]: 0.938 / 0.93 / 0.950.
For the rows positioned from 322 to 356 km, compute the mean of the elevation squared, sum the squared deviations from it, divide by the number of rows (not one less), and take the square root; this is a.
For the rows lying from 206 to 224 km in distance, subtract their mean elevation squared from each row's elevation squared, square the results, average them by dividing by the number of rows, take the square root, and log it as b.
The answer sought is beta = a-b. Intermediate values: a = 0.11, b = 0.15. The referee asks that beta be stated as -0.04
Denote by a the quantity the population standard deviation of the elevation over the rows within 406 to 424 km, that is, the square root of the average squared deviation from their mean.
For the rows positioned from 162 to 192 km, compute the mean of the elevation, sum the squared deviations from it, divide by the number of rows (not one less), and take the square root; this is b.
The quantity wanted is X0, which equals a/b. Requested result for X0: 0.5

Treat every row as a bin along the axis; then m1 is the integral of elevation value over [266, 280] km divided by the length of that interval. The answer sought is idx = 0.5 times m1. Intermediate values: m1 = 1.06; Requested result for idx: 0.53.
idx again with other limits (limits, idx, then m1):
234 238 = 0.55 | 1.11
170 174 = 0.61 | 1.21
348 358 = 0.53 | 1.06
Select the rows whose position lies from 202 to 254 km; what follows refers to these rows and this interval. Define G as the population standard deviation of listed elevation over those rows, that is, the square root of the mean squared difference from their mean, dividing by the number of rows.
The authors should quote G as 0.0676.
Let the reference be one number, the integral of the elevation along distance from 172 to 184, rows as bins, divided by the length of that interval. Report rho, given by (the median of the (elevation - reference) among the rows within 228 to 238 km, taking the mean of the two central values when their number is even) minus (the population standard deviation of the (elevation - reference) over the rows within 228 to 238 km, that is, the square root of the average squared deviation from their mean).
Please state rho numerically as -0.19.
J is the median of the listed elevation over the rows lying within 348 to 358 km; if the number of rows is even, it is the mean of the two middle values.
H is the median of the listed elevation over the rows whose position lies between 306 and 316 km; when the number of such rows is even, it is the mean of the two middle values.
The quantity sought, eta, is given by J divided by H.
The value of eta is 0.99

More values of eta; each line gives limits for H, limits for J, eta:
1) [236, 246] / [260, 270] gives 1.02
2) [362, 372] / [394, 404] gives 0.89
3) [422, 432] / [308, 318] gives 0.95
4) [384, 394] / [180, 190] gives 1.18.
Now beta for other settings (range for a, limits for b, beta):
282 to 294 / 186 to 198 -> -0.06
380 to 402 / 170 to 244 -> -0.05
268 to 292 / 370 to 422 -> -0.04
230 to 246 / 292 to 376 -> -0.07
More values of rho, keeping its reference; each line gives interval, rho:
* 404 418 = -0.23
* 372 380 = -0.13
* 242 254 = -0.22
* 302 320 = -0.30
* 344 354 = -0.29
